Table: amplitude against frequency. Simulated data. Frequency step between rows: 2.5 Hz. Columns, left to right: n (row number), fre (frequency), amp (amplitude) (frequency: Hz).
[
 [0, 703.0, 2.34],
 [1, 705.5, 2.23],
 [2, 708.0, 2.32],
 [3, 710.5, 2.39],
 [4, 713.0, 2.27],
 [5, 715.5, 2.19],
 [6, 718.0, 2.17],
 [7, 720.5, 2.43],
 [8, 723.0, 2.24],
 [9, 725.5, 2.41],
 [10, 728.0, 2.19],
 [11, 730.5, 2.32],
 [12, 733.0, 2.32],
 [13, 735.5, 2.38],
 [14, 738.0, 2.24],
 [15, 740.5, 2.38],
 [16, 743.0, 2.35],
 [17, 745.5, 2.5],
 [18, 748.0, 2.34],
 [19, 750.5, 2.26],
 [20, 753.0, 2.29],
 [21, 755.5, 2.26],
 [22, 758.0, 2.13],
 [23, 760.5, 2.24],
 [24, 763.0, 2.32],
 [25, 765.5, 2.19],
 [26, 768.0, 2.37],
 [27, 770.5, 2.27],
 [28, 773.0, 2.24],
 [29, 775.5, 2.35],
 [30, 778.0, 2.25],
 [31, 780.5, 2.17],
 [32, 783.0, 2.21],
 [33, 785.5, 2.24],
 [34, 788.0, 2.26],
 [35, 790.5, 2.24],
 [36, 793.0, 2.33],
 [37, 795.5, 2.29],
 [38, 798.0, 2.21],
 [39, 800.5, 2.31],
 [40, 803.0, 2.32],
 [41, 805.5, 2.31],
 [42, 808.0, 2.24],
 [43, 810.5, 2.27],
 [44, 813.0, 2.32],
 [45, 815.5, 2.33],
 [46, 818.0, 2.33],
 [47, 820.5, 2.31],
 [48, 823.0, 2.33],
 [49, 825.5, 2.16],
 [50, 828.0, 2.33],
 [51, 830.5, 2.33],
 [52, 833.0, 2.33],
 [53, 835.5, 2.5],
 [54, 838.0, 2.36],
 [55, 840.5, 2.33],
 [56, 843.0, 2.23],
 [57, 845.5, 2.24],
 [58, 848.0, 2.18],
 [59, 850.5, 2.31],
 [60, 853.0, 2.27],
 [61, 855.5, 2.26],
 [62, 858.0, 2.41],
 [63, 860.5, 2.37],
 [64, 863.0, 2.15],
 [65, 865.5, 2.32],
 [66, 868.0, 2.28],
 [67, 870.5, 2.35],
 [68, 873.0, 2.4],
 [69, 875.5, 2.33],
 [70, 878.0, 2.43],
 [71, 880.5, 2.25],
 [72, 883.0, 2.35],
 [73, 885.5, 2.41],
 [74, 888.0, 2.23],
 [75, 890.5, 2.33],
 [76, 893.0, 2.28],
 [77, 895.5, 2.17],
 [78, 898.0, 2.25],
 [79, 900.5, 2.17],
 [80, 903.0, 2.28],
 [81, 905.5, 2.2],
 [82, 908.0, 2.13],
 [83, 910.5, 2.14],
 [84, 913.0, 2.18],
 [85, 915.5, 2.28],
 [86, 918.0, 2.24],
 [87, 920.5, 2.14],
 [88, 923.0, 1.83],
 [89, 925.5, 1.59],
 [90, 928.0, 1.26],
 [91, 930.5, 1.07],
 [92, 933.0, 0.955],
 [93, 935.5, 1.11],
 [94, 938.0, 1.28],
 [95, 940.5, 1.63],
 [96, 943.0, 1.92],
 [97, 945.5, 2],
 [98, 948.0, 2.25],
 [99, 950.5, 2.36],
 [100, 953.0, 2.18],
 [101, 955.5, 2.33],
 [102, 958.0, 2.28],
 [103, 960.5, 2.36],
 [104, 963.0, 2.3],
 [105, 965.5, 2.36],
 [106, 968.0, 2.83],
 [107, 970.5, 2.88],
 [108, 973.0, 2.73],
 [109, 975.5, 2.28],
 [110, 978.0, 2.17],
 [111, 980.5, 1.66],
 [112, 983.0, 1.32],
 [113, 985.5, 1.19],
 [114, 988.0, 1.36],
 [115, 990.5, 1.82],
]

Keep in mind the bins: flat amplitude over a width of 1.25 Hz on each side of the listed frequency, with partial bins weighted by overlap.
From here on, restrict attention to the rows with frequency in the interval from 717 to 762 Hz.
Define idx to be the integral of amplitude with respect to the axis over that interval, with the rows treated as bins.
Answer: 104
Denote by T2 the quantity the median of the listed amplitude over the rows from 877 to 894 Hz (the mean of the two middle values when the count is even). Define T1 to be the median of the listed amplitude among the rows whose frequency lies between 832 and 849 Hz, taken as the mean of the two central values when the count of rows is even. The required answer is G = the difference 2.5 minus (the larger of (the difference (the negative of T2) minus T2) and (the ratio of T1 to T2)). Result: 1.50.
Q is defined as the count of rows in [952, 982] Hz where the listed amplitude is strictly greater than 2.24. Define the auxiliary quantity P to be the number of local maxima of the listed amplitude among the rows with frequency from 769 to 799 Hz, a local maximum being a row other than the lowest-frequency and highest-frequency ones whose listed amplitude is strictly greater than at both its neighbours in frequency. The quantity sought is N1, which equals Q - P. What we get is 6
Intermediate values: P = 3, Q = 9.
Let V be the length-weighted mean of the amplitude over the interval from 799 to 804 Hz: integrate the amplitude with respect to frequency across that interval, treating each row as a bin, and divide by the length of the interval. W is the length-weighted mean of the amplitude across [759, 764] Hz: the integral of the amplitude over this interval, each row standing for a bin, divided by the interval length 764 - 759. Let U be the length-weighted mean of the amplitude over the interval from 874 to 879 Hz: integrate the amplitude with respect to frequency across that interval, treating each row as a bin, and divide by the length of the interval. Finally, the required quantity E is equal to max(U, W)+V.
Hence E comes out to 4.69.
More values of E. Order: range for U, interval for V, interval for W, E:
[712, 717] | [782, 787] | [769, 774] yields 4.49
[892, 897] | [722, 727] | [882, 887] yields 4.70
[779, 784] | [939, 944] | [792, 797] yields 4.05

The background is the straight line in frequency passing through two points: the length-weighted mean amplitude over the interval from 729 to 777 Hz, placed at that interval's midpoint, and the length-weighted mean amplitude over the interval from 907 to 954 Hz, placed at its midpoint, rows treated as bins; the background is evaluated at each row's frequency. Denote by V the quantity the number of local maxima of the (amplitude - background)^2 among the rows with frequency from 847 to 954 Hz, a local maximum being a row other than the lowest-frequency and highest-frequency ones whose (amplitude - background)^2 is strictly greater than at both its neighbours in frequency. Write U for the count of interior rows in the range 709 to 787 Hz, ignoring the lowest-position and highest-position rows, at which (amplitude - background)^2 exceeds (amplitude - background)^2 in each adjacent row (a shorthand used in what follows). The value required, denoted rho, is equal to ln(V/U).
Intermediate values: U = 10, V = 12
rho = 0.2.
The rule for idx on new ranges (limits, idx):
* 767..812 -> 102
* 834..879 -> 104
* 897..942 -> 82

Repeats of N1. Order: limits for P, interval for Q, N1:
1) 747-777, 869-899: 7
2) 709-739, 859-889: 7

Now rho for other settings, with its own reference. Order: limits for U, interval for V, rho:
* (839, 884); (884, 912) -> -0.7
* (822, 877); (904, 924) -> -1.8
